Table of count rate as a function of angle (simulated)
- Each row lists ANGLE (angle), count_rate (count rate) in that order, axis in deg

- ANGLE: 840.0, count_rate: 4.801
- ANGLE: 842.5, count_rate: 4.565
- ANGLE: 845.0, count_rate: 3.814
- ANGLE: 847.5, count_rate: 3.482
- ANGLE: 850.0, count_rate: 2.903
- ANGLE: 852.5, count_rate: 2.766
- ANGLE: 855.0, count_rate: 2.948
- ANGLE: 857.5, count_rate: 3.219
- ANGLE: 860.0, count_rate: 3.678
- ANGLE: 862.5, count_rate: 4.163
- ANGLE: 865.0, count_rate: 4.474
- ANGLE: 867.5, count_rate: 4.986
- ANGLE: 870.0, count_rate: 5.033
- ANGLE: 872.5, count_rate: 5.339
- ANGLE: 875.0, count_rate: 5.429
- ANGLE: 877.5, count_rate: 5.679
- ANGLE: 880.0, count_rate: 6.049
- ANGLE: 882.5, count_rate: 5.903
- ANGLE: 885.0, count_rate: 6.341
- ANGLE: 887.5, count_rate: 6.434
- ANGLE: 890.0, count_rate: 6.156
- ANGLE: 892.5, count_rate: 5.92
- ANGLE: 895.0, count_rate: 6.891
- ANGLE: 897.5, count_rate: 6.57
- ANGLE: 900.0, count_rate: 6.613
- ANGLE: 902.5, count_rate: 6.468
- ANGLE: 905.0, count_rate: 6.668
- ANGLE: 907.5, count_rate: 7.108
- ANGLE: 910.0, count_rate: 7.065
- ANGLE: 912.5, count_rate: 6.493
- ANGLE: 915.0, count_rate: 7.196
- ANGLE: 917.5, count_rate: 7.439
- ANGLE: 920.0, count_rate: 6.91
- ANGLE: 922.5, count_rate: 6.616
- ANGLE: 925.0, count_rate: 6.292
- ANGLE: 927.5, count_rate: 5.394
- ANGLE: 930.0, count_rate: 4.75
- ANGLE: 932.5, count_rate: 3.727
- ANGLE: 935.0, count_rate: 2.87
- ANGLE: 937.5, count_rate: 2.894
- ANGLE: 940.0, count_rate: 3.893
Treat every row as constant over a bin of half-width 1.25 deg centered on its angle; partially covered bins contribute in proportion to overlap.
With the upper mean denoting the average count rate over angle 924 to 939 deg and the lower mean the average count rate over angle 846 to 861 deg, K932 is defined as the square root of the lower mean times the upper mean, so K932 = 3.7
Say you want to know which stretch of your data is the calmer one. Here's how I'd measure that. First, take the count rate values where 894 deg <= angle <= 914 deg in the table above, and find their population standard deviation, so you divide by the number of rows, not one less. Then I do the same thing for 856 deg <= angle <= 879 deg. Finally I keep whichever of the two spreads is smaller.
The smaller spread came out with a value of 0.24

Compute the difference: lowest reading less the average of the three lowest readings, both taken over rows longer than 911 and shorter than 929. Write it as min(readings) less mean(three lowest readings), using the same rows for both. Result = -0.67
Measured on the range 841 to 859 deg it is -0.11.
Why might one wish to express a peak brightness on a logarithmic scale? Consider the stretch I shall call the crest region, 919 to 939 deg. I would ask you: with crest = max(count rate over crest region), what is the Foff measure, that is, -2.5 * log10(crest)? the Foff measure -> -2.10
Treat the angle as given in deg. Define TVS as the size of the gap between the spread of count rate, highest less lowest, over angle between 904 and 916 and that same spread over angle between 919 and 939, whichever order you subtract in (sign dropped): 3.3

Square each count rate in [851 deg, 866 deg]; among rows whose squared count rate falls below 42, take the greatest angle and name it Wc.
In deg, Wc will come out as 865.0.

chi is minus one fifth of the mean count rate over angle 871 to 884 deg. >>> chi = -1.14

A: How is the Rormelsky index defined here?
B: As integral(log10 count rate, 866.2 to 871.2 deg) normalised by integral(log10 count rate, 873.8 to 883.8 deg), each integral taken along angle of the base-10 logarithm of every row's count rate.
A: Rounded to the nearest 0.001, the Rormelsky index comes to 0.460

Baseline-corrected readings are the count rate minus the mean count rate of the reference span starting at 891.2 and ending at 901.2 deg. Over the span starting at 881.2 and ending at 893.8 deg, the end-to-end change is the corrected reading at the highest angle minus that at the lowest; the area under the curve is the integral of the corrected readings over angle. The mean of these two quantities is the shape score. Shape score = -2.2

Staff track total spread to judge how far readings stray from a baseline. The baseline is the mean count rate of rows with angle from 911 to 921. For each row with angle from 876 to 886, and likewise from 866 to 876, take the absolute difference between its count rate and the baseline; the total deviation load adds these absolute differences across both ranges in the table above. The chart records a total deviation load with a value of 11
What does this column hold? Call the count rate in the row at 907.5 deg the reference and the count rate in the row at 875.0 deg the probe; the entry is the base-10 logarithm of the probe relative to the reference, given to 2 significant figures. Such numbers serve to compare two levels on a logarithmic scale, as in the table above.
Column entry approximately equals -0.12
